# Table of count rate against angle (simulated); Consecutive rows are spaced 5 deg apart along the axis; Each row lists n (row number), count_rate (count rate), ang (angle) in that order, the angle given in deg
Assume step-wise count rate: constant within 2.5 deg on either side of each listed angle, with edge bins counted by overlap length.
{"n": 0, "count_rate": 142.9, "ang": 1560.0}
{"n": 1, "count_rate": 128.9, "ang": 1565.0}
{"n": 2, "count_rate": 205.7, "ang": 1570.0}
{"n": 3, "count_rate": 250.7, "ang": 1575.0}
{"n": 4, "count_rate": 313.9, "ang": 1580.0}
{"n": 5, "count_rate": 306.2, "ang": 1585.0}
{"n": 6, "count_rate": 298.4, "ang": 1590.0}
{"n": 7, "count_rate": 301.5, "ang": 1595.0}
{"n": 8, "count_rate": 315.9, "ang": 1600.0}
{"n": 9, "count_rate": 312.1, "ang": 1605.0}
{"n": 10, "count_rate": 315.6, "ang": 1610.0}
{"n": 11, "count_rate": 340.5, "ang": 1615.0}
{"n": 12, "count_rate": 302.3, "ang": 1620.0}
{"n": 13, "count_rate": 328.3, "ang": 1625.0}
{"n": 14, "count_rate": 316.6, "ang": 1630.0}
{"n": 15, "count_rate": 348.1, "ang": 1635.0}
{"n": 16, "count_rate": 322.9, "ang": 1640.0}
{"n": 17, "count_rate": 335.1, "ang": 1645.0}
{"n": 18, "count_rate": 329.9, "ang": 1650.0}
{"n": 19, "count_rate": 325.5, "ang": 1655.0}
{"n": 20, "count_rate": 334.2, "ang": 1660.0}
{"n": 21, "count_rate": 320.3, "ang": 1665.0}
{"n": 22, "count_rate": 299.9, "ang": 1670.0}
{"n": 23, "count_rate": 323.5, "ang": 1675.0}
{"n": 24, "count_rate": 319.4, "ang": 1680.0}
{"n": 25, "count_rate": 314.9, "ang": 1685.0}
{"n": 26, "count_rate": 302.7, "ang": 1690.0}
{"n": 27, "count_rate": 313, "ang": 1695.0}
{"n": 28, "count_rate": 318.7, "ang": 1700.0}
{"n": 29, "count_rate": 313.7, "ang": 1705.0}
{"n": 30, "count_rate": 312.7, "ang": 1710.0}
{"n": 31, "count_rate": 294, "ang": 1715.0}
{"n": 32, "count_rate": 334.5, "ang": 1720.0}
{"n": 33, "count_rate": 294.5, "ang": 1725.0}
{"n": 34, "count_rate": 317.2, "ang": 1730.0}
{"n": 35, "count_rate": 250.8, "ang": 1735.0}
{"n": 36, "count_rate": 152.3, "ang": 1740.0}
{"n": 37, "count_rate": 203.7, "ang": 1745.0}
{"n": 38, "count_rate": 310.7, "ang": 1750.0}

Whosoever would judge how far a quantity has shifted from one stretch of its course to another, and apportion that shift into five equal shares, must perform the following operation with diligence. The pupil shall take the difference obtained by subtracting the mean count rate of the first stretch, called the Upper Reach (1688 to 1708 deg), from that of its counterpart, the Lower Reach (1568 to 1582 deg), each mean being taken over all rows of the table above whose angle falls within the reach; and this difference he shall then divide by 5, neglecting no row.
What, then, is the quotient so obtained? -11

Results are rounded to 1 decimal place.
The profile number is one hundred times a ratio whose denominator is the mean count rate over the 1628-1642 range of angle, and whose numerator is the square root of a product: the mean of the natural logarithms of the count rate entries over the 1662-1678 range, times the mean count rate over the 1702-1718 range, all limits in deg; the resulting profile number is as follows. 12.8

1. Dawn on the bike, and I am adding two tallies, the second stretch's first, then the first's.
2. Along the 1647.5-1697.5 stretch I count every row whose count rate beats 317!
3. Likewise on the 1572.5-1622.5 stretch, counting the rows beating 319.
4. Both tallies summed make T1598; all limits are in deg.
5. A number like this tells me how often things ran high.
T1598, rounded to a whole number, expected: 7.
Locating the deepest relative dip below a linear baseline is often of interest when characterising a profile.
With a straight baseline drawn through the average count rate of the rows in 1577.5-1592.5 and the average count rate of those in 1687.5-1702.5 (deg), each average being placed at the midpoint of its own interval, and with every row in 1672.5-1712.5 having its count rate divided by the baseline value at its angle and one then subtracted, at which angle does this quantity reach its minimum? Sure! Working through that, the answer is 1690.0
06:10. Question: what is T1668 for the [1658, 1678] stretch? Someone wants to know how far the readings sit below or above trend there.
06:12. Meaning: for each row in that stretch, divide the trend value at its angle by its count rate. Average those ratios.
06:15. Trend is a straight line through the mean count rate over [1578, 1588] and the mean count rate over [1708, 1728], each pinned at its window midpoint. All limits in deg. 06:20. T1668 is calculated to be 0.970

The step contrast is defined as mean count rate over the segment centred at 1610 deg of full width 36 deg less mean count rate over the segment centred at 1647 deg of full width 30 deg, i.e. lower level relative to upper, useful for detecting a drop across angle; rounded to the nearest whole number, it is -16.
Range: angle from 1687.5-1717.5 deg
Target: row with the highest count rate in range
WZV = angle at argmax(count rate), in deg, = 1700.0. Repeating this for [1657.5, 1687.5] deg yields 1660.0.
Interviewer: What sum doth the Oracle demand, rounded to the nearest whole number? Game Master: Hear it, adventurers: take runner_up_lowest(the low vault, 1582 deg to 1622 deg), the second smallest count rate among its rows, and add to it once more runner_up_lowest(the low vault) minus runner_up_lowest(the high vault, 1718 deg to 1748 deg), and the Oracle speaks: 399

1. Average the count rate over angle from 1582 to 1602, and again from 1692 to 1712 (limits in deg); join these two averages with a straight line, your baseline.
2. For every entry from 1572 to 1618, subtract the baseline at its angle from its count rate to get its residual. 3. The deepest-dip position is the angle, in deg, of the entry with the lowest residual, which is 1575.0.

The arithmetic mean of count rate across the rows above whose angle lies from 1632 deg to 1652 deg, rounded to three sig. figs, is 334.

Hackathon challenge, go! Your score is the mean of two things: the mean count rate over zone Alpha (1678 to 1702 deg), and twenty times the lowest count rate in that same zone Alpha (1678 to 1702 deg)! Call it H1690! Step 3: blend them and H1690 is 3184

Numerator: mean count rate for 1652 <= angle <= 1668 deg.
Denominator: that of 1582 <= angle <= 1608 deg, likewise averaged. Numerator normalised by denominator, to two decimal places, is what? 1.06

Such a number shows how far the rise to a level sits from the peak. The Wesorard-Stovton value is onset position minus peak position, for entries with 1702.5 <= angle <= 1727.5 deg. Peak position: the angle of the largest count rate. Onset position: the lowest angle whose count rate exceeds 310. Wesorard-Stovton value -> -15 deg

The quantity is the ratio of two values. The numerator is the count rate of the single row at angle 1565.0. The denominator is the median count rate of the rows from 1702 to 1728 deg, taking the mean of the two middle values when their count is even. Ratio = 0.41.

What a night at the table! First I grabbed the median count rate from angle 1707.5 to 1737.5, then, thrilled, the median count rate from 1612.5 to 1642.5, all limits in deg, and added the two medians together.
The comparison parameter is 629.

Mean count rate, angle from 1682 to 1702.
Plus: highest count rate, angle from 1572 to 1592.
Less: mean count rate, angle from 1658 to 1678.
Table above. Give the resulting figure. 307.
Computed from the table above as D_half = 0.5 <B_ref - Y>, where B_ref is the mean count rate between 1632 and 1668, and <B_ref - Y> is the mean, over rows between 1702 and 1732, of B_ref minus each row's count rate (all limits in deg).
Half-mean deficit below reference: 10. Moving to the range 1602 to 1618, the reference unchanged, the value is 4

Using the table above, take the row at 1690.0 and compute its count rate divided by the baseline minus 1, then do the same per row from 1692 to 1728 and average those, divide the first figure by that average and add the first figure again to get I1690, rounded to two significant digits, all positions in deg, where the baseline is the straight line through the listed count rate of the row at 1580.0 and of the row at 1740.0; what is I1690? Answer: 1.2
